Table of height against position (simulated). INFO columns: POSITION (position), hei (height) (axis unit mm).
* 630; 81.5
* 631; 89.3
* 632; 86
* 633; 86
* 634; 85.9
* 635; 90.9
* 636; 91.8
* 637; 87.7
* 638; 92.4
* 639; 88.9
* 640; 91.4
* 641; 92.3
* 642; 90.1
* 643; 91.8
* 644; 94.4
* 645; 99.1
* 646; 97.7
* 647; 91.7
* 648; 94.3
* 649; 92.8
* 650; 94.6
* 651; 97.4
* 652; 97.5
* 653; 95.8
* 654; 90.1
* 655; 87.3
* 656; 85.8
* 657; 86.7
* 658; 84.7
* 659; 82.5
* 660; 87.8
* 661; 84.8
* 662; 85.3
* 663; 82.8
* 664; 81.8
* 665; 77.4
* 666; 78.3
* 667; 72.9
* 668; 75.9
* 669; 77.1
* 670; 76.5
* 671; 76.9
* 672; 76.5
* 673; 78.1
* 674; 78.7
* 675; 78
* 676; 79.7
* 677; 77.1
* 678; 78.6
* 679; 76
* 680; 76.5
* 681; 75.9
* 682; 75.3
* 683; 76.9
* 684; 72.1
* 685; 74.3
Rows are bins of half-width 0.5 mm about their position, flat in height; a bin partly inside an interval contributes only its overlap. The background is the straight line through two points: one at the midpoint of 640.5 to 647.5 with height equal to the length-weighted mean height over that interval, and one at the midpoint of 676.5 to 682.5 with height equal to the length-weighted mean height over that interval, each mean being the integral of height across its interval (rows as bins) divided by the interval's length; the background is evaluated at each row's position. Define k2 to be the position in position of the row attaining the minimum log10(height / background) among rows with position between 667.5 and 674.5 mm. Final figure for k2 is 668 mm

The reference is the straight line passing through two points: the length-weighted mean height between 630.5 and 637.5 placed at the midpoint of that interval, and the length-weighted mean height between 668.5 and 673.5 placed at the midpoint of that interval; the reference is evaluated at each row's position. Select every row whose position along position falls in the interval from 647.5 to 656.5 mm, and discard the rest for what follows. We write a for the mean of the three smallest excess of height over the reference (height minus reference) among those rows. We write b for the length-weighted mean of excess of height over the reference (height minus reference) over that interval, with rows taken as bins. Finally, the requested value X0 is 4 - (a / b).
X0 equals 3.4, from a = 6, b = 10.1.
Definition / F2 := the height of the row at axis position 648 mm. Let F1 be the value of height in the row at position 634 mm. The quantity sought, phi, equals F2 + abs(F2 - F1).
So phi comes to 103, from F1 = 85.9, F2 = 94.3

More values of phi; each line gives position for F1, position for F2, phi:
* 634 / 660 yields 90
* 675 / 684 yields 78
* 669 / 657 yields 96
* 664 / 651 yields 113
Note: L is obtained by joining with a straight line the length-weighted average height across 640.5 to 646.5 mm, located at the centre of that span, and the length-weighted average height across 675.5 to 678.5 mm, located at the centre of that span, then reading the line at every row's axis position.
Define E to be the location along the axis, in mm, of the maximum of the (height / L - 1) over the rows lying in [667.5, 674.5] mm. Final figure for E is 674 mm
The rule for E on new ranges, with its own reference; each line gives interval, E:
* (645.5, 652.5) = 652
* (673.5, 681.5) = 676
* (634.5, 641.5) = 641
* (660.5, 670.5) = 662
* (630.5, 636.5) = 636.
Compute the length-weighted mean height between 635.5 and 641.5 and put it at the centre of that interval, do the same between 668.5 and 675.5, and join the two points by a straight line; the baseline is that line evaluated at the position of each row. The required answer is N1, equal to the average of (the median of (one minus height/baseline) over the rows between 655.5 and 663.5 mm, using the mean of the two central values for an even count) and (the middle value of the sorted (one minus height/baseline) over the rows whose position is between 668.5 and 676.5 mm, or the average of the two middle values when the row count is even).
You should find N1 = -0.016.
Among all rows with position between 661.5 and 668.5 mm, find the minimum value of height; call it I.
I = 72.9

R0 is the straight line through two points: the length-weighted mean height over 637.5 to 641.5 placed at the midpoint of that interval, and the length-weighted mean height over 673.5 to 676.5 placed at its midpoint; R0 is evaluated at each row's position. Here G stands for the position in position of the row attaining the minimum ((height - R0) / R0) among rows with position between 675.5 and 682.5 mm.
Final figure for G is 679 mm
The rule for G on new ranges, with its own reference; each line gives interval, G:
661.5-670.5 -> 667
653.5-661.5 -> 659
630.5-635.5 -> 632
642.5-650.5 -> 643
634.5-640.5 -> 637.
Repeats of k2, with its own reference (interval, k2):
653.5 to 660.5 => 659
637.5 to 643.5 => 639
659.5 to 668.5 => 667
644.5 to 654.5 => 647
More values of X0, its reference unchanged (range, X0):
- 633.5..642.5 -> 4.0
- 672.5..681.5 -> 3.3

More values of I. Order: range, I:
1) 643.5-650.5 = 91.7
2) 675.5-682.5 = 75.3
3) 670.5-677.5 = 76.5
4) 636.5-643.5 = 87.7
